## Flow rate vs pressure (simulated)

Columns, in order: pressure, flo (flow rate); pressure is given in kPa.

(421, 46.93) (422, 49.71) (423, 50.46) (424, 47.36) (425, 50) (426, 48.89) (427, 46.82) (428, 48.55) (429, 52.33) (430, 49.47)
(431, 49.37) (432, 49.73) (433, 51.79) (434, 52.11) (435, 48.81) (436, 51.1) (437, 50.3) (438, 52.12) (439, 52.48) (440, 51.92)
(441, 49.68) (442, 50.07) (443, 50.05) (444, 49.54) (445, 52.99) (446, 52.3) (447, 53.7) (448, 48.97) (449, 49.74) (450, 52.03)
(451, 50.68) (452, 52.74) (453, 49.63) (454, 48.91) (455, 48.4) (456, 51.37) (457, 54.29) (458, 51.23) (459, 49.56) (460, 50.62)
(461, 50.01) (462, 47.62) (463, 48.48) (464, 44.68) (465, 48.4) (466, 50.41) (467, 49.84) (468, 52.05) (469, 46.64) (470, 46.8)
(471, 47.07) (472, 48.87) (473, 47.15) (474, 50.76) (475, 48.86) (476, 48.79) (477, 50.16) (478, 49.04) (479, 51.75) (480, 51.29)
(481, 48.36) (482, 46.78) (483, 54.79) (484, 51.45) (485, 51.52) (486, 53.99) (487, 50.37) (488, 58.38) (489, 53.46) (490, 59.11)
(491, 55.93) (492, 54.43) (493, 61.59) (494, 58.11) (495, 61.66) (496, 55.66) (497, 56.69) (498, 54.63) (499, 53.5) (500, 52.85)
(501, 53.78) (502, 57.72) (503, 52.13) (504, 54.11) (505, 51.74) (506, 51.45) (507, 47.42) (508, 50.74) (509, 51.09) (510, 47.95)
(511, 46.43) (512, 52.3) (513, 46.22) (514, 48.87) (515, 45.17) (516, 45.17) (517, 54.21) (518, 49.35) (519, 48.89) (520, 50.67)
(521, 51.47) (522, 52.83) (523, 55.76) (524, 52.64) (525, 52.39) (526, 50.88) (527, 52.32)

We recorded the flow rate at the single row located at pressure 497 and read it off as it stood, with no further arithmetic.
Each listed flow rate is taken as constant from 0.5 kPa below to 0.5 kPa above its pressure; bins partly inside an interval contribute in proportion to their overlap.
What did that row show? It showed 56.69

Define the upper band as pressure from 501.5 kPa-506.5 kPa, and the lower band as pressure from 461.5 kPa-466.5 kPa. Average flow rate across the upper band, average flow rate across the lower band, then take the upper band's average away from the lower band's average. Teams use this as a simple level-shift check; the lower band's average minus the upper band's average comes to -6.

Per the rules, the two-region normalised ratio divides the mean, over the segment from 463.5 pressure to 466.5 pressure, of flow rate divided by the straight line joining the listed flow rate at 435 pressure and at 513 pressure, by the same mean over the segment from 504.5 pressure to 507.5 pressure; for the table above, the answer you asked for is 0.93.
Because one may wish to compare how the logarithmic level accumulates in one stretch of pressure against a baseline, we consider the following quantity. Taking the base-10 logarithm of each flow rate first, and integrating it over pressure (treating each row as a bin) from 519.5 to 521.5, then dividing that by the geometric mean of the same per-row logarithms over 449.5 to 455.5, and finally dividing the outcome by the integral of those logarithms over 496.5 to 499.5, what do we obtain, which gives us 0.38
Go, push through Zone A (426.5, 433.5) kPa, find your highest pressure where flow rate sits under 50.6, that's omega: 432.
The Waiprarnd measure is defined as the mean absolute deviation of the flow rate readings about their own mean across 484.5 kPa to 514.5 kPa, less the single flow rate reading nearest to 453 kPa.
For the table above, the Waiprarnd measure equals -46.5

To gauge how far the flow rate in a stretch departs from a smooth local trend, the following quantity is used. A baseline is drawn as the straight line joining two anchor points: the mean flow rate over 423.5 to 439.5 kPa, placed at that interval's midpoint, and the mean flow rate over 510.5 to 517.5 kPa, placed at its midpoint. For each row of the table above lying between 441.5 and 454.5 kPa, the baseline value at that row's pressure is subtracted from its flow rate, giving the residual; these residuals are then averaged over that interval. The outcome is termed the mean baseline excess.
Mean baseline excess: 1.1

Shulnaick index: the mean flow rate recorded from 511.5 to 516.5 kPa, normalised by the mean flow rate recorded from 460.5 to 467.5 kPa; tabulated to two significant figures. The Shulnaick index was 0.98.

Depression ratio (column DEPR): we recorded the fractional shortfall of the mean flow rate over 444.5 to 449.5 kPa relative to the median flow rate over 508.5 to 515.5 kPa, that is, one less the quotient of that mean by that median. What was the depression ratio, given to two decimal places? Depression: -0.07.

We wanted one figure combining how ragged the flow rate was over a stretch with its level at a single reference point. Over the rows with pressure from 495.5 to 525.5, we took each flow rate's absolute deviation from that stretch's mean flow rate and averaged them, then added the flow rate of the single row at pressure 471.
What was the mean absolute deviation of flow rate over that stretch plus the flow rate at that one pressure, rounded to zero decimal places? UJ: 50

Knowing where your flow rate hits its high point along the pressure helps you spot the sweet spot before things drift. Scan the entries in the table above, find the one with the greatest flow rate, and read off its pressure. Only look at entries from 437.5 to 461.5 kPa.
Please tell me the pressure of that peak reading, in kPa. 457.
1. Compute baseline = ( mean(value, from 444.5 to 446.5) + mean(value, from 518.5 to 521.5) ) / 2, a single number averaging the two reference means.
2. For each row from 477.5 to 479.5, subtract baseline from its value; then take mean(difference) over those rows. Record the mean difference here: -1.1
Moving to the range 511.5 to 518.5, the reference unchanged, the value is -2.7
